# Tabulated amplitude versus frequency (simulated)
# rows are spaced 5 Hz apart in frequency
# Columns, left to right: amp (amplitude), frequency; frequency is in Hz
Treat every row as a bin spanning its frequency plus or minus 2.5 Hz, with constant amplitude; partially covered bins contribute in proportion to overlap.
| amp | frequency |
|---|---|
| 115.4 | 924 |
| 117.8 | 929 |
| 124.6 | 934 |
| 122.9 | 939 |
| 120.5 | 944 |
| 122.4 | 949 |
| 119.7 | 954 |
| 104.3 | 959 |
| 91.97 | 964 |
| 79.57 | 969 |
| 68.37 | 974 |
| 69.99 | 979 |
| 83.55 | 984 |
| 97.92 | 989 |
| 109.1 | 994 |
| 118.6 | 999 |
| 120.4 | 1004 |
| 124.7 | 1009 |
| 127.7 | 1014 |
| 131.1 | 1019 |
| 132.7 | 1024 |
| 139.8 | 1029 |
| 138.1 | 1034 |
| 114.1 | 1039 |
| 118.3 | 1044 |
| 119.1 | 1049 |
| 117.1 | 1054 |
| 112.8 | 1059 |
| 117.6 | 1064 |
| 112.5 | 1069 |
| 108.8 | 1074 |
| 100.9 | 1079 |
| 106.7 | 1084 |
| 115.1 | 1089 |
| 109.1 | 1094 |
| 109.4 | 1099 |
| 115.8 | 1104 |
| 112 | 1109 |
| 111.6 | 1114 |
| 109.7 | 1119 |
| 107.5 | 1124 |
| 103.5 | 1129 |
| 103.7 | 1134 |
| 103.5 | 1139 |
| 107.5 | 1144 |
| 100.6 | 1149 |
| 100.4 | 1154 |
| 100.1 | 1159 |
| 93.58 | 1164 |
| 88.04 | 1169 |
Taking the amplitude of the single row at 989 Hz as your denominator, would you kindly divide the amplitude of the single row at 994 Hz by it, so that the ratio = 1.11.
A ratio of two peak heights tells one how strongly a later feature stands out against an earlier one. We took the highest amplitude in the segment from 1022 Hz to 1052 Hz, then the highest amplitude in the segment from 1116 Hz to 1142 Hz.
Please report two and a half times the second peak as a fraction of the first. 1.96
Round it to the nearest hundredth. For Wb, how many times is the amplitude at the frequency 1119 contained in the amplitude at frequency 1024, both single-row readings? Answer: 1.21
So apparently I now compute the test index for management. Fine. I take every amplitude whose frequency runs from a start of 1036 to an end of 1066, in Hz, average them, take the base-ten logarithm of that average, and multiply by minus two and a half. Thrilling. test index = -5.17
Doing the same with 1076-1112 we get -5.10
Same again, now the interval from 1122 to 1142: -5.05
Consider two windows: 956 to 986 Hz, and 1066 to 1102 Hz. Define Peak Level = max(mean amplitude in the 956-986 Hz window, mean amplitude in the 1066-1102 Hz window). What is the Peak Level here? 109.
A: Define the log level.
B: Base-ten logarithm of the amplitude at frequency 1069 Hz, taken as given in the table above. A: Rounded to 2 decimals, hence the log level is 2.05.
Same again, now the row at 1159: 2.00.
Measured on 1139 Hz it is 2.01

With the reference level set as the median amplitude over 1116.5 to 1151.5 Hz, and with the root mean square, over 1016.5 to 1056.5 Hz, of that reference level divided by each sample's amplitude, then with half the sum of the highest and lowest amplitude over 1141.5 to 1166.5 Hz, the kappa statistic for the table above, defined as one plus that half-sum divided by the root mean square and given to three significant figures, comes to 122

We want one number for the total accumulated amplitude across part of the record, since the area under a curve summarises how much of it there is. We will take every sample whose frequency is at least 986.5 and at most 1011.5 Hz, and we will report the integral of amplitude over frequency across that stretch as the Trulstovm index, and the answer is 2854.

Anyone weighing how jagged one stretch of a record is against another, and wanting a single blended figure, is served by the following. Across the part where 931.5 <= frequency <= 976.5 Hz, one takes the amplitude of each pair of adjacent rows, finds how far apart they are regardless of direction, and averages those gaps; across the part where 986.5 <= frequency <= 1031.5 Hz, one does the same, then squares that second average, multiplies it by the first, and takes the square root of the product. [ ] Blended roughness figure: 14.3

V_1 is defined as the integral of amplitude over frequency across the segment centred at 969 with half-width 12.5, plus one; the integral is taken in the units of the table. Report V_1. 2072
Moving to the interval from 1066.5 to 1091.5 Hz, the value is 2721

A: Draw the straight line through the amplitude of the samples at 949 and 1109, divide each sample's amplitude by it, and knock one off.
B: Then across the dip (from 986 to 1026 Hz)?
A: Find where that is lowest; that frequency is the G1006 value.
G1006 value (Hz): 989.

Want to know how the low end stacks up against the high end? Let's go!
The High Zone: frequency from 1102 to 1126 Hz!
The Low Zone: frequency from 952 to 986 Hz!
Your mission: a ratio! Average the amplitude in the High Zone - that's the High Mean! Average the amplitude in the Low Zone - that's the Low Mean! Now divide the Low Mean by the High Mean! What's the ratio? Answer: 0.79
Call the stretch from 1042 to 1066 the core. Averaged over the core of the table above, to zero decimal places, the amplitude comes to 117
